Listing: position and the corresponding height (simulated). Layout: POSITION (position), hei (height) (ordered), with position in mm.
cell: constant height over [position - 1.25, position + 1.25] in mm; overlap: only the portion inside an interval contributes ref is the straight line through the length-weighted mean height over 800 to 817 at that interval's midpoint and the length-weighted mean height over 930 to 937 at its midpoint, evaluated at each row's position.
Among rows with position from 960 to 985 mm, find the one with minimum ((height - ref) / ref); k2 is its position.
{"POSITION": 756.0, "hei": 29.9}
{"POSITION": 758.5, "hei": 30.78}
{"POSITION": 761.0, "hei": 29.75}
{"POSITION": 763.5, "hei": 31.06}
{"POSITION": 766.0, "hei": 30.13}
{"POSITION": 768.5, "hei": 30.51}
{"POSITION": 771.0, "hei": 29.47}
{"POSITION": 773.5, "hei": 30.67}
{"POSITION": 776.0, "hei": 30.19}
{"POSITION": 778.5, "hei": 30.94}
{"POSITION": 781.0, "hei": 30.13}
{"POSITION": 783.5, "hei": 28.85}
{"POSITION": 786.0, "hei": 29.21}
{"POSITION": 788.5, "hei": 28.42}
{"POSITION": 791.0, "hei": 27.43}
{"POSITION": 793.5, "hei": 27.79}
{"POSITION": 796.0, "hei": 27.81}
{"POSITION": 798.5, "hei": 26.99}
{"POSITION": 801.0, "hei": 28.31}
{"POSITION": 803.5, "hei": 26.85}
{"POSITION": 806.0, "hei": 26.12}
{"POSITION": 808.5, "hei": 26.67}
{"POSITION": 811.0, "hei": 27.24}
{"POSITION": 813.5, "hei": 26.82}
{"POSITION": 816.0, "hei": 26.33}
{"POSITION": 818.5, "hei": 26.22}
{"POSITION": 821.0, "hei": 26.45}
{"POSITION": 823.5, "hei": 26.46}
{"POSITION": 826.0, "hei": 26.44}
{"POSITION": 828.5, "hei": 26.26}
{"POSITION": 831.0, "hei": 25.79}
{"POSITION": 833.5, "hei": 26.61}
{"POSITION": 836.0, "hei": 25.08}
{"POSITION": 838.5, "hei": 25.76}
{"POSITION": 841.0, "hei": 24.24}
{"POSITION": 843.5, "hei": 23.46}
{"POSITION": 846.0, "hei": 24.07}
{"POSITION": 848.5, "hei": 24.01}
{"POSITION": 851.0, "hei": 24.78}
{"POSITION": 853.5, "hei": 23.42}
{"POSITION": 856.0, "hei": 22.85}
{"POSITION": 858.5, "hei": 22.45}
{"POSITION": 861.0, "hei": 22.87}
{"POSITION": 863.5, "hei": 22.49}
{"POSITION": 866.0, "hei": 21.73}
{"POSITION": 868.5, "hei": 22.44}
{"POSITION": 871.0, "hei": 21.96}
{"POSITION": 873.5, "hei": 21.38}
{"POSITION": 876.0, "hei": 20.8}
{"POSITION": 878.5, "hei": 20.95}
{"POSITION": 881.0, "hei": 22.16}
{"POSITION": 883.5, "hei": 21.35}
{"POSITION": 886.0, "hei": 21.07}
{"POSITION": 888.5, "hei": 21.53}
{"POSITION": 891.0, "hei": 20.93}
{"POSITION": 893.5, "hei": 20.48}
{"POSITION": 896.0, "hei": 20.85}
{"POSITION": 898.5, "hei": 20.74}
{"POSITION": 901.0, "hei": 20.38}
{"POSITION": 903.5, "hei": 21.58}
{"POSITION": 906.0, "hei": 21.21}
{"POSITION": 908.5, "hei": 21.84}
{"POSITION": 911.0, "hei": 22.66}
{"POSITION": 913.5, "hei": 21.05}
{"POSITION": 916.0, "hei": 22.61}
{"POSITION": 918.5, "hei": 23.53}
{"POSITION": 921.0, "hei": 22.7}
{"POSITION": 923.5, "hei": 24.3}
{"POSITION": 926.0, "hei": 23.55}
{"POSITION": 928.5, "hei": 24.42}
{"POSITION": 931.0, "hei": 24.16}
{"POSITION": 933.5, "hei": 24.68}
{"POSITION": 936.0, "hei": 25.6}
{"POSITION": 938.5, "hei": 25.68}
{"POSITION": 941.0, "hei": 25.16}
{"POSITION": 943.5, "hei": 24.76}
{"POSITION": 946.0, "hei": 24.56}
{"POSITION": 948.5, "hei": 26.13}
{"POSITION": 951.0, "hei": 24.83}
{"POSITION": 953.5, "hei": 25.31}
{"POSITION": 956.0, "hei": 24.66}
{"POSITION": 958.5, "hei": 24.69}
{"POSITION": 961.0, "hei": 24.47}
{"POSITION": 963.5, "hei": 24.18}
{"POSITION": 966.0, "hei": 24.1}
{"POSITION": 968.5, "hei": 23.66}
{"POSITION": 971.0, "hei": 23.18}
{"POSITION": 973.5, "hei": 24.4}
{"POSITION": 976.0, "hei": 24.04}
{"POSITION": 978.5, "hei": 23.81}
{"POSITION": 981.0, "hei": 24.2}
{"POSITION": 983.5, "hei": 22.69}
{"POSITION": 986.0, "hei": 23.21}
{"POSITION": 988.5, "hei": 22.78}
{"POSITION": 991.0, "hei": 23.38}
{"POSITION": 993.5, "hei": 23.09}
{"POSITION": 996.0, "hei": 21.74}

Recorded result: 983.5 mm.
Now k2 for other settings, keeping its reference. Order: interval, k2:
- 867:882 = 876.0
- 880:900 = 893.5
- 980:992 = 983.5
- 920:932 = 921.0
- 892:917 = 893.5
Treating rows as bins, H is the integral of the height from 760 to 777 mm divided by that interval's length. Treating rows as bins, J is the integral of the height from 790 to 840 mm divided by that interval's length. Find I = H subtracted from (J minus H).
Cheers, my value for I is -33.9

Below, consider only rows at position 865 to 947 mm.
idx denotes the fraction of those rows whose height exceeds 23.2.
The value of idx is 0.3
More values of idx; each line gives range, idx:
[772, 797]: 1.0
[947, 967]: 1.0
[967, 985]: 0.7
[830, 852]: 1.0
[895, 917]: 0.0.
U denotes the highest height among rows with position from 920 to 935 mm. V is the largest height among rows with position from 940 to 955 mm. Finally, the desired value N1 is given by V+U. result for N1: 50.8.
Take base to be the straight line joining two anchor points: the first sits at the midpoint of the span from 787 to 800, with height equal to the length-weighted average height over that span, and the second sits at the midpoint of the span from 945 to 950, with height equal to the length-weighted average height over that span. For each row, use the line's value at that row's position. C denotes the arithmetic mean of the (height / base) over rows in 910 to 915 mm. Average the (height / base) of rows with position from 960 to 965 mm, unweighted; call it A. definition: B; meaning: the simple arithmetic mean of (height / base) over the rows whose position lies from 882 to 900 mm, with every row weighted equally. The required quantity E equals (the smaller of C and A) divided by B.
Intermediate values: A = 0.97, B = 0.80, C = 0.84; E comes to 1.05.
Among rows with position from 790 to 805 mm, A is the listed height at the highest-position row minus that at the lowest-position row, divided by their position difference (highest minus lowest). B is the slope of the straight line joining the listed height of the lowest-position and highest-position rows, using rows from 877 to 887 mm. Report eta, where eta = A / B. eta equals -3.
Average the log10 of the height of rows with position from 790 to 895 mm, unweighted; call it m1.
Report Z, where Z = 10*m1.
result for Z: 13.9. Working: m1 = 1.385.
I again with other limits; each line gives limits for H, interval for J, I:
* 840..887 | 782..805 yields -17.1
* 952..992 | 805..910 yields -24.4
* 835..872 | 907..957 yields -22.8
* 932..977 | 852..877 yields -27.1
